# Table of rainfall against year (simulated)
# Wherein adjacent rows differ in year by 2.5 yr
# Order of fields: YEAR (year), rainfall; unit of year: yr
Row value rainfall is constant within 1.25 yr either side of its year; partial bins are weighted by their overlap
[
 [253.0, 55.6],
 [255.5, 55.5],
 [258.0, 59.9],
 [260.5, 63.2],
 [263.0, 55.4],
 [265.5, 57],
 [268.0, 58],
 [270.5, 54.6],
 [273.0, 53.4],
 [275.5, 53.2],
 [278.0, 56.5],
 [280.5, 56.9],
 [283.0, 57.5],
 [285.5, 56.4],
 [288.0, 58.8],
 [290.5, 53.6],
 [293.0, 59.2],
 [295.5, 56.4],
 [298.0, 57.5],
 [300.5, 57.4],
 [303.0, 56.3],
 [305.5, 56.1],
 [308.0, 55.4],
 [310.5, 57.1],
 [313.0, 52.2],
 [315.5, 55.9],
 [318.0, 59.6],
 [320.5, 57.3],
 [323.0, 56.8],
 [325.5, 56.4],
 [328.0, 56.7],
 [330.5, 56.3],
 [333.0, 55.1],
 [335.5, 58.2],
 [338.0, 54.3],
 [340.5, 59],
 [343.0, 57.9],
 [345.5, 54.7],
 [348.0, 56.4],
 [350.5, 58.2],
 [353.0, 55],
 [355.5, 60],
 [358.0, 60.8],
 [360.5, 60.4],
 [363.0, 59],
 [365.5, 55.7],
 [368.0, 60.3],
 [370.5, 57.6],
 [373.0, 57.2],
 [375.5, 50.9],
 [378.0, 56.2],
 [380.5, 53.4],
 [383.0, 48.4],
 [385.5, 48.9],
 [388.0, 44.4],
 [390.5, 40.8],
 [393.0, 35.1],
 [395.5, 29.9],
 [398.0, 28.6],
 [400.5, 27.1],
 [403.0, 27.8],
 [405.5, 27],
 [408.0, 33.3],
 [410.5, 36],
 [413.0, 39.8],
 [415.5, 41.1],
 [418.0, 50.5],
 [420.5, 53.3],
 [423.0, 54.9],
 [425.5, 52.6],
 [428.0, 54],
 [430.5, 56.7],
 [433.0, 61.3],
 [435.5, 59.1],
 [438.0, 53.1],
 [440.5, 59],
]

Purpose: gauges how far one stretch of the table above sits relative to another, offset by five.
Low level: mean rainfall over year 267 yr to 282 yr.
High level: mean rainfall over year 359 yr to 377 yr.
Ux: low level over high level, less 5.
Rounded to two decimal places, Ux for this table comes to -4.03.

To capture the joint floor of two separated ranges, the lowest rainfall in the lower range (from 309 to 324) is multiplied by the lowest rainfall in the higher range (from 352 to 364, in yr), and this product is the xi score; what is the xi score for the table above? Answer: 2871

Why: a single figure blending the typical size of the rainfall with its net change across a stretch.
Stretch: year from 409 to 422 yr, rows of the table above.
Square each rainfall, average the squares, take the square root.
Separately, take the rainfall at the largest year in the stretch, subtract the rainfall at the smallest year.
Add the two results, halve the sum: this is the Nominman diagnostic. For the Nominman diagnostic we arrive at 31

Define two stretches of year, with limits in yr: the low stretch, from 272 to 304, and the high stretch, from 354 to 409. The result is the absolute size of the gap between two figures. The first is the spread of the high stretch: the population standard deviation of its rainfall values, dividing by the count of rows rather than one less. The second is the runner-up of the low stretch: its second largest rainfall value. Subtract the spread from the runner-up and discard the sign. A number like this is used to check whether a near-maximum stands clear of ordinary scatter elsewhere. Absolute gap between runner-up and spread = 46.3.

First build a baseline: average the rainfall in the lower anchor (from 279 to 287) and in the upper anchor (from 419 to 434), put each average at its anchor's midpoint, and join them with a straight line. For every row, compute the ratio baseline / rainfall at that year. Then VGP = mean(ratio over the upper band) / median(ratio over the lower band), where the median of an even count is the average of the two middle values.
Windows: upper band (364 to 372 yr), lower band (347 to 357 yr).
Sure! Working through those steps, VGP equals 0.99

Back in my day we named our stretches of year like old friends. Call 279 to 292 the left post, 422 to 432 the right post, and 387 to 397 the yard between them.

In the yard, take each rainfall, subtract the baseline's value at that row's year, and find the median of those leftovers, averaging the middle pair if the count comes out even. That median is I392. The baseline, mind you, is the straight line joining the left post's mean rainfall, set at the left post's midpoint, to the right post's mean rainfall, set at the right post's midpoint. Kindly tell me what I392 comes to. -17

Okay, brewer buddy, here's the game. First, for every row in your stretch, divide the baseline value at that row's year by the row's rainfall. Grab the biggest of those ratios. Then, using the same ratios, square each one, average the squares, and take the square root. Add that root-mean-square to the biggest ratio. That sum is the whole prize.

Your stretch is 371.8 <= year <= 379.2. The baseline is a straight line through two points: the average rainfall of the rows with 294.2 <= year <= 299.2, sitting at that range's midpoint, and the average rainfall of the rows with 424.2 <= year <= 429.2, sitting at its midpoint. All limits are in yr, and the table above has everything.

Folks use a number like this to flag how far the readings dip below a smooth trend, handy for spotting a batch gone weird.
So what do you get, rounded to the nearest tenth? 2.1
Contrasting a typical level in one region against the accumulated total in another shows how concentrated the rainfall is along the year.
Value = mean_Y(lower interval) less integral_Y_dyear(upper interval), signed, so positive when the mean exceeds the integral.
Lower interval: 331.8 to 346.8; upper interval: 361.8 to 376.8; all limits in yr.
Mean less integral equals -795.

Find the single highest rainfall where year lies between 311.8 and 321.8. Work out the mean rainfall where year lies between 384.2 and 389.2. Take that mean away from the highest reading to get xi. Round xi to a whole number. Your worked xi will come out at 13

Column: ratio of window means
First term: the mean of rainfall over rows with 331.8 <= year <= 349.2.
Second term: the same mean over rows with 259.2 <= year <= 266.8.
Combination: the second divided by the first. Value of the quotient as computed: 1.04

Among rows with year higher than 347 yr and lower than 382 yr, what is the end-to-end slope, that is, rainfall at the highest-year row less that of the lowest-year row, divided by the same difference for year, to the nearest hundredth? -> -0.09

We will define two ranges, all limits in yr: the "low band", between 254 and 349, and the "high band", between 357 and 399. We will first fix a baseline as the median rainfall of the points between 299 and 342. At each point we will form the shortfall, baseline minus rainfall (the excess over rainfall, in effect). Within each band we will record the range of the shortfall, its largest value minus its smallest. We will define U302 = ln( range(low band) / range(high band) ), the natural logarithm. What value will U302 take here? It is -1.1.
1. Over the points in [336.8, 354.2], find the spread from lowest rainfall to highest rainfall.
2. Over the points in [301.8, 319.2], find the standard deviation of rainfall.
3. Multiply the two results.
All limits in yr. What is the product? 10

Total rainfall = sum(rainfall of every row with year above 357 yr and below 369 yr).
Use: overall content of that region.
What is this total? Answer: 296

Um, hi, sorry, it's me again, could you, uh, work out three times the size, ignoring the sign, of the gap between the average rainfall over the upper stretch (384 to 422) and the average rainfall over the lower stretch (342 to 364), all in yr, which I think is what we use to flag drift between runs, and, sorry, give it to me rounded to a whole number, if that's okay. 61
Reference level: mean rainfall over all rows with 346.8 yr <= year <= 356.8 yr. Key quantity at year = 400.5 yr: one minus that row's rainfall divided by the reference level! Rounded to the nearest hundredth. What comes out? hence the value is 0.53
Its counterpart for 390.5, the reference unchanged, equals 0.29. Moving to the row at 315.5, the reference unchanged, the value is 0.03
